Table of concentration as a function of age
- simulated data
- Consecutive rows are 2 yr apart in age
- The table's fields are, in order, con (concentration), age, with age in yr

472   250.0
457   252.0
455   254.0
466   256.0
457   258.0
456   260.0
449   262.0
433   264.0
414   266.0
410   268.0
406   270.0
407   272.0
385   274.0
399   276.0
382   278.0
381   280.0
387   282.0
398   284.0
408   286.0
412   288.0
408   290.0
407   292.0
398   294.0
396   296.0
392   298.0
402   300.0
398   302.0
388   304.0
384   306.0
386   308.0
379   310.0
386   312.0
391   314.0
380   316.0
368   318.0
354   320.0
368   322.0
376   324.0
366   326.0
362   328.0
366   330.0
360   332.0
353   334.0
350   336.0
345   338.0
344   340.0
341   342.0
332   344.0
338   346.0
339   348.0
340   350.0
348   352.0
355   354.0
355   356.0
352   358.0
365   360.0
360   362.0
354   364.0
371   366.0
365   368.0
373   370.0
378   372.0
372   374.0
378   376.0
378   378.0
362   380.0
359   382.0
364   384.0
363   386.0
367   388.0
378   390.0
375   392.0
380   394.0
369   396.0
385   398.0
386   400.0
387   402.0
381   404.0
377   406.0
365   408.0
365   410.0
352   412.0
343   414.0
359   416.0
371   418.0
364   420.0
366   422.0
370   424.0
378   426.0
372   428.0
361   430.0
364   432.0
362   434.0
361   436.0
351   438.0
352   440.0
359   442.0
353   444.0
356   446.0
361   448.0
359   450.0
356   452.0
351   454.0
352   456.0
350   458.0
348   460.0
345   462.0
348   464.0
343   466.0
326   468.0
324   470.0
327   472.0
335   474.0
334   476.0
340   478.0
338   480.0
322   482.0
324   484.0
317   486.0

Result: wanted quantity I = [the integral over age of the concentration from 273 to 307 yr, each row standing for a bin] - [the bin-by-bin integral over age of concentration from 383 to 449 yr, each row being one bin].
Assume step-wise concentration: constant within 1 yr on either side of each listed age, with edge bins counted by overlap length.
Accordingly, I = -10744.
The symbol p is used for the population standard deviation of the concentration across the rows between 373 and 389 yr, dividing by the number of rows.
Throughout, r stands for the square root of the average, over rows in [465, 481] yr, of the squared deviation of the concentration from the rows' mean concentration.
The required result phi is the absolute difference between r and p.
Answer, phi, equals 0.3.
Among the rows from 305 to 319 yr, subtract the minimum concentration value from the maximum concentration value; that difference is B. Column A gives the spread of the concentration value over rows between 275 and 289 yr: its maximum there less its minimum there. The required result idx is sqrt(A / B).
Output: 1.16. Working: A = 31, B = 23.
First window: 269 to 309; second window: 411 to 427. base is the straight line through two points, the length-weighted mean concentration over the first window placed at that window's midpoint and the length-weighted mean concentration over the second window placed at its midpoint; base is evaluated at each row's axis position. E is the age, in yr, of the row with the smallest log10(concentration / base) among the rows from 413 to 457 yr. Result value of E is 414.0 yr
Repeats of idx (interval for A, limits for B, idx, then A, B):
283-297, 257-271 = 0.56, 16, 51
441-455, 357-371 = 0.69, 10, 21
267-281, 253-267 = 0.75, 29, 52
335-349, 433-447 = 1.28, 18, 11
